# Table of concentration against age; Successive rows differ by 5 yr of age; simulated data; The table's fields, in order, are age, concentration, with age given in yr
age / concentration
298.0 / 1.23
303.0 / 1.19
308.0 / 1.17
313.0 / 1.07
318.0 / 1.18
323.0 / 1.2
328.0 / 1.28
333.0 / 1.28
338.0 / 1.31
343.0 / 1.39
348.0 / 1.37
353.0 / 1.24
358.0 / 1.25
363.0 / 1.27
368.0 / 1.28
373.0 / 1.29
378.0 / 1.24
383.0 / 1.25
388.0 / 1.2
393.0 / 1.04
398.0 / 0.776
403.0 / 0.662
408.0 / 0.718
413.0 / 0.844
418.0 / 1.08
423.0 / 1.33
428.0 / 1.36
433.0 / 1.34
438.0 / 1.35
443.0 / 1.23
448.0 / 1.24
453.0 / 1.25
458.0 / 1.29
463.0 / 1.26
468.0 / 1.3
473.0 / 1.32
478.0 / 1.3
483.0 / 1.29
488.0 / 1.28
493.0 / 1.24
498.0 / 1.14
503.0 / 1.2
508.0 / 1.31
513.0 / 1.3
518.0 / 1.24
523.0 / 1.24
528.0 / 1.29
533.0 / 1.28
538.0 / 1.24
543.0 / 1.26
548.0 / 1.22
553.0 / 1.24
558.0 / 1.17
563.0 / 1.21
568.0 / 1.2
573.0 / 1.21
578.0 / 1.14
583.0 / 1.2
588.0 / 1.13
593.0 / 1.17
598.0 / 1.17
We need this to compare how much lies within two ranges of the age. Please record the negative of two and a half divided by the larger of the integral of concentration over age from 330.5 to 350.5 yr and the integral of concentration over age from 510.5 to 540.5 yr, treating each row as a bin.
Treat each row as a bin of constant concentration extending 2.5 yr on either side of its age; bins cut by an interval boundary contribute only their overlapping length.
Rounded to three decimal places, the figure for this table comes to -0.066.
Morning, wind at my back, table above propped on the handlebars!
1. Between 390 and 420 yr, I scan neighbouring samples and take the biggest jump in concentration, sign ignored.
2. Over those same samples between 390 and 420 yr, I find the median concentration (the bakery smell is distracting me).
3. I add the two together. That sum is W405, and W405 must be 1.07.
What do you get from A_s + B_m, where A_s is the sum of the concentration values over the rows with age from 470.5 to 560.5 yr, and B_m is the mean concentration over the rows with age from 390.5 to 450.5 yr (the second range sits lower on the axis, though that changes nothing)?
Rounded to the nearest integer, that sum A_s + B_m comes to 24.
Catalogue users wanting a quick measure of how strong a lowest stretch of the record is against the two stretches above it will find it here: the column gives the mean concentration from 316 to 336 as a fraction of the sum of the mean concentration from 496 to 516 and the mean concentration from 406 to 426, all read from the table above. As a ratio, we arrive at 0.55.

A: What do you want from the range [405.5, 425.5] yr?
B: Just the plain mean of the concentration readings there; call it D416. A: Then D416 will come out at 0.99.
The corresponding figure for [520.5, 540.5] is 1.26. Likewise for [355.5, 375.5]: 1.27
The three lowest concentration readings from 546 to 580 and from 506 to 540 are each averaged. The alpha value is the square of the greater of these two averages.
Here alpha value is 1.54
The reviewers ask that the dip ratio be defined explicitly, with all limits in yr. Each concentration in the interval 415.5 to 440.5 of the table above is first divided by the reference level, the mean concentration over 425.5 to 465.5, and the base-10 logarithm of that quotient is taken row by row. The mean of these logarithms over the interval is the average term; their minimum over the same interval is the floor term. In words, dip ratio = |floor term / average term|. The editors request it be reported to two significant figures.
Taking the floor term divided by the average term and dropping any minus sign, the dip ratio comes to 82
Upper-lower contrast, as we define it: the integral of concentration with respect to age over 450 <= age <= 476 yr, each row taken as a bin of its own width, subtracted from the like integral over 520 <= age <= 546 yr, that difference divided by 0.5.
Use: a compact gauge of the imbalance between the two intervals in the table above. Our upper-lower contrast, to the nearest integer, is -1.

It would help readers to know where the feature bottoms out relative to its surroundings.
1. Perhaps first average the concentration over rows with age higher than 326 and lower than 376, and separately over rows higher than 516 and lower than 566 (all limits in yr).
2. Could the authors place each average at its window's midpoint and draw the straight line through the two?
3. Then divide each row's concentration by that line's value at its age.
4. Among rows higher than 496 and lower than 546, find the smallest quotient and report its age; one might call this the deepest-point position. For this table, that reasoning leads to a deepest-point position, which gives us 498.0 yr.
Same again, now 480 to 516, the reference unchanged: 498.0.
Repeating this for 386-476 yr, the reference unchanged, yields 403.0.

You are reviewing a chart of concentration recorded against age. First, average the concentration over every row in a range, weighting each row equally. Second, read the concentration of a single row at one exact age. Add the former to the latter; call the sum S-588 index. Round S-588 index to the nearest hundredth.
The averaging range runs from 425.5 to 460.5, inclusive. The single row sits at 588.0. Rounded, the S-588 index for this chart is 2.42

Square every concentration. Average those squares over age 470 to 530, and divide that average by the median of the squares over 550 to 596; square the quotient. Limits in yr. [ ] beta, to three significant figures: 1.23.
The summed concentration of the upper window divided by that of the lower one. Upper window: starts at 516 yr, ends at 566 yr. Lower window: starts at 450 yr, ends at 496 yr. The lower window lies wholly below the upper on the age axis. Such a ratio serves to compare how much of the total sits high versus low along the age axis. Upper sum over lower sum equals 1.1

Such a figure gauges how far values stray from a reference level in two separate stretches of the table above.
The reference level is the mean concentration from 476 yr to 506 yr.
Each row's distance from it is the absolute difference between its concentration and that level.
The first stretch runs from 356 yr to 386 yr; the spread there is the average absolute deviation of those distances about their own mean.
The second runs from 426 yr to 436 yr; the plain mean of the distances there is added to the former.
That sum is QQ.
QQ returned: 0.124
